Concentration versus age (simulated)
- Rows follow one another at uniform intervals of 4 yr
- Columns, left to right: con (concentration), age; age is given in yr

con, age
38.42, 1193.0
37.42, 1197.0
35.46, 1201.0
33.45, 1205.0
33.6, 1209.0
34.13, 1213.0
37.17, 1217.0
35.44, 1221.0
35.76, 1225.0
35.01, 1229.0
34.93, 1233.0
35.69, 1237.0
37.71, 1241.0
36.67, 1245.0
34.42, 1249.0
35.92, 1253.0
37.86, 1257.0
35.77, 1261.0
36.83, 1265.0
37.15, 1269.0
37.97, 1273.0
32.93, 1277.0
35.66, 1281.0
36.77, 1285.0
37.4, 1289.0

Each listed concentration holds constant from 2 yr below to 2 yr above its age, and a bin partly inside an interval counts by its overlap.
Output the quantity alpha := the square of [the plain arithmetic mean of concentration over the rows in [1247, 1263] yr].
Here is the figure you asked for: 1295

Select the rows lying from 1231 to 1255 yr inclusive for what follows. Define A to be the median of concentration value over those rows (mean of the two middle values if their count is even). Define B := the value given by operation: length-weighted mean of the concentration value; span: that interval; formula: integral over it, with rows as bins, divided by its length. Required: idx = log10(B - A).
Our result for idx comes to -1.07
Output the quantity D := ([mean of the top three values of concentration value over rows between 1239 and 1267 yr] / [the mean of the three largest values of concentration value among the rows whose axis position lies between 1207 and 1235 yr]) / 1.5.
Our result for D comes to 0.691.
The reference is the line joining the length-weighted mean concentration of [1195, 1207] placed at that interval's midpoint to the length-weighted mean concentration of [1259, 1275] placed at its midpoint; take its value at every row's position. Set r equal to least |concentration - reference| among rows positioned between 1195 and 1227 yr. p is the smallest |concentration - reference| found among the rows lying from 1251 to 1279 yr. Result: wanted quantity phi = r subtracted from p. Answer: 0.04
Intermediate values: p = 0.05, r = 0.017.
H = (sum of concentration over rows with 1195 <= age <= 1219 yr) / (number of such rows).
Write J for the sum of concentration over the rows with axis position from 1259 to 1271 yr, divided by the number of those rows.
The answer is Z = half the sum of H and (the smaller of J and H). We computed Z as 35.2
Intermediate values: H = 35.2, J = 36.6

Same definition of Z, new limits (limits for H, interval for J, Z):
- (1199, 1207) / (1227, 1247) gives 34.5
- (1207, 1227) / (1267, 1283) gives 35.2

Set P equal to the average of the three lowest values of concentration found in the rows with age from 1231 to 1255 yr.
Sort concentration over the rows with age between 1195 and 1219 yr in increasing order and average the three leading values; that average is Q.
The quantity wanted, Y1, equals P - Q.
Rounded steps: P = 35.0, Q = 33.7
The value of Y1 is 1.3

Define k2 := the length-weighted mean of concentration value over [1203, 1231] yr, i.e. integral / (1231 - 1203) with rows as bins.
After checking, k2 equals 34.9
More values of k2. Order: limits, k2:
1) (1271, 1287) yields 35.8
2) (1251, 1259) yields 36.9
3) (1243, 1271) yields 36.4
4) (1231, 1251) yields 35.9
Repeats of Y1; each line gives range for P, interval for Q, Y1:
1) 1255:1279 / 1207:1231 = 0.9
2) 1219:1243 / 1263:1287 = 0.0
